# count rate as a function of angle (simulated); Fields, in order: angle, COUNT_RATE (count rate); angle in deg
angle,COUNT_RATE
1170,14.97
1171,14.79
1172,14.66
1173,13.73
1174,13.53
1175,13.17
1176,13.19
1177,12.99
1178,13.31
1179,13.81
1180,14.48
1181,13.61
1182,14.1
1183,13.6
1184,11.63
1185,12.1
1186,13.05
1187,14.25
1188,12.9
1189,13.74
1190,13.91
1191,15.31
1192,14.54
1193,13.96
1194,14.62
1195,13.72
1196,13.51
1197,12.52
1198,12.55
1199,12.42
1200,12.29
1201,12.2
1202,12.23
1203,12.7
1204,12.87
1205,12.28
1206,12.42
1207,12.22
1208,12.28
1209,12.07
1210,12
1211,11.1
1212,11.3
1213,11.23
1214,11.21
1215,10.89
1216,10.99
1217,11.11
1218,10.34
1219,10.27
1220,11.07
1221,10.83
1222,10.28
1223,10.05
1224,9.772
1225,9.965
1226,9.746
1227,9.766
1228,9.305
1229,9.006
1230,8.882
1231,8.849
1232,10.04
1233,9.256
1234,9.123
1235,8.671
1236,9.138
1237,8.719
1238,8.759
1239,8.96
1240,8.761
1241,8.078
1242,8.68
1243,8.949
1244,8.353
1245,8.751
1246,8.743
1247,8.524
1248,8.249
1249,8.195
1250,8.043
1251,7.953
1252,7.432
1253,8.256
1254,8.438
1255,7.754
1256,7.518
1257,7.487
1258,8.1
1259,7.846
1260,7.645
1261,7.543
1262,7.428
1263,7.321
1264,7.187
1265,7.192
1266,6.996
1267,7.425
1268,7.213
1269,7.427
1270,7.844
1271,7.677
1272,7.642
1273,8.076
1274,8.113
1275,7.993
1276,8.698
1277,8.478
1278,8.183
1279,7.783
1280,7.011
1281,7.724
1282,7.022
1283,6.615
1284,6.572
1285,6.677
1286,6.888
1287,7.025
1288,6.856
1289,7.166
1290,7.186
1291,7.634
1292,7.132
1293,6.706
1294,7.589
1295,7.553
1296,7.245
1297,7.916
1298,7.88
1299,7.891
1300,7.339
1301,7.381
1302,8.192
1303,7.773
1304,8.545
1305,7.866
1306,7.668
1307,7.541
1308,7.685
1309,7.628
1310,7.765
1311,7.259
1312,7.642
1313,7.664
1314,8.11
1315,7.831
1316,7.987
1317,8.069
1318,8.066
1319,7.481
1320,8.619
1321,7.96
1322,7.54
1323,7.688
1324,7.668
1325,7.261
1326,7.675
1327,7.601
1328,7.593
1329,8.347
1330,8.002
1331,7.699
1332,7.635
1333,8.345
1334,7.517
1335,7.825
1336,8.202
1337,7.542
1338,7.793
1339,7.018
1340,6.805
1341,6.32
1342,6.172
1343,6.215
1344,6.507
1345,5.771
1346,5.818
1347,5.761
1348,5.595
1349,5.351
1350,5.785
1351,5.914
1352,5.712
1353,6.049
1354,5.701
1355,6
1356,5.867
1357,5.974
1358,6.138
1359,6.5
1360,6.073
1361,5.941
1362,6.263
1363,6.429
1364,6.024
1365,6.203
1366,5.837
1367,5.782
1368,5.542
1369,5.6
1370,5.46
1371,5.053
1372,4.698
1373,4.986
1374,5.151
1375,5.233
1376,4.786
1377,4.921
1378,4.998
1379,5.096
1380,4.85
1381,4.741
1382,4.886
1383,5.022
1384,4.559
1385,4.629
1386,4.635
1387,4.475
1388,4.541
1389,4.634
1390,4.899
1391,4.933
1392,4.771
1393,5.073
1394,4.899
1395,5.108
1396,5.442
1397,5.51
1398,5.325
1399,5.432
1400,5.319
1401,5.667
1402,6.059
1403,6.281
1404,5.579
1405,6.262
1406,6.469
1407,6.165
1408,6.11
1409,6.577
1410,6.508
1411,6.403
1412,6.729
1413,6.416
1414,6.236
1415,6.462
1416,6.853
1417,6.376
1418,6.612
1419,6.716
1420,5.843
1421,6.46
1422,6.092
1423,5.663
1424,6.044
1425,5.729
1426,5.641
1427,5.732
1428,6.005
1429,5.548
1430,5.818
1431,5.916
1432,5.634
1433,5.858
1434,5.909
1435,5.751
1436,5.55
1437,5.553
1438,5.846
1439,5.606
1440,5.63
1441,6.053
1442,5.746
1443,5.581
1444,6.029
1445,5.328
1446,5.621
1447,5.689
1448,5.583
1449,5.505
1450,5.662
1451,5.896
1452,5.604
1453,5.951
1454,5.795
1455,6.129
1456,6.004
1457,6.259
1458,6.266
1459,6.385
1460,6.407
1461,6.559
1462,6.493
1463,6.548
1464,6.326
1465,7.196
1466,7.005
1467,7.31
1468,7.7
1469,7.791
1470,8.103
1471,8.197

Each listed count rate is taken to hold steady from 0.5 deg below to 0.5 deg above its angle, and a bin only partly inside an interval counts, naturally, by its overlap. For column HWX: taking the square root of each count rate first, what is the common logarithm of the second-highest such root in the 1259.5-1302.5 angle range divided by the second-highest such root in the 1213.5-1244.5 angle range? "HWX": -0.06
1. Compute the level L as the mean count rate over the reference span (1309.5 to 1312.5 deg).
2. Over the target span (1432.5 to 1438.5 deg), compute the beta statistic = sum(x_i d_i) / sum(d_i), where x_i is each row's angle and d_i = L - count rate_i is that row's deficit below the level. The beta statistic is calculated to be 1435.6 deg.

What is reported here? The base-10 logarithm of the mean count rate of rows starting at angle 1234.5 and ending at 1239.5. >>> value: 0.95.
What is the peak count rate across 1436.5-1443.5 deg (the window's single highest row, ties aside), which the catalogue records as 6.053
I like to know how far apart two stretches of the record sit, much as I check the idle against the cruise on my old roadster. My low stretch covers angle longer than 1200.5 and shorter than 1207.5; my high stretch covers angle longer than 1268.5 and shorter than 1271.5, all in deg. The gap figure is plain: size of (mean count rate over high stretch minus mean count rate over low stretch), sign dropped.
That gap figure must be 5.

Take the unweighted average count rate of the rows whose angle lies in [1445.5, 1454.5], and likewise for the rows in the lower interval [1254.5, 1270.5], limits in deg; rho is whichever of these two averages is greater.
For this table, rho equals 7.5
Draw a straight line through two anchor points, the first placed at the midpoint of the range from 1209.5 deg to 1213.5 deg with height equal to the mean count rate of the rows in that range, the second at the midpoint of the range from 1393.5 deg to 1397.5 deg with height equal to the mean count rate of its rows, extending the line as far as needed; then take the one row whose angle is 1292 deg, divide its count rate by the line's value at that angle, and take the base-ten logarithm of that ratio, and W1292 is -0.087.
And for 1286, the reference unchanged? -0.112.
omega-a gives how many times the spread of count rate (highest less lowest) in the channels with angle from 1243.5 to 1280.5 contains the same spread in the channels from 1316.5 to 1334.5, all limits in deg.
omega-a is 1.3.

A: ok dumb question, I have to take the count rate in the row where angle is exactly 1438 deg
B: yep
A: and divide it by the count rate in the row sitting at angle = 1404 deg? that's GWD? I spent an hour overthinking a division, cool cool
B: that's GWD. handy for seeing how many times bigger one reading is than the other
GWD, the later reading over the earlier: 1.0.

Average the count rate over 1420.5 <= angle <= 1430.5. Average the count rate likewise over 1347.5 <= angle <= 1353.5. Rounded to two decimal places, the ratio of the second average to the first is 0.98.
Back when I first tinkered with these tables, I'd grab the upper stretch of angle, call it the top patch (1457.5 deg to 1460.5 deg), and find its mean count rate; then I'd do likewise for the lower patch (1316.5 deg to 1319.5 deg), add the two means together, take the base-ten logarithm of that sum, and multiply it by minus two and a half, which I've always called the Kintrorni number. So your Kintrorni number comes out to -2.88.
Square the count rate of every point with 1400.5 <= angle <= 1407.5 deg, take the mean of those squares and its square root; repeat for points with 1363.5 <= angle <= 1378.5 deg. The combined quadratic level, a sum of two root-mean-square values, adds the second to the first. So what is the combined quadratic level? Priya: 11.4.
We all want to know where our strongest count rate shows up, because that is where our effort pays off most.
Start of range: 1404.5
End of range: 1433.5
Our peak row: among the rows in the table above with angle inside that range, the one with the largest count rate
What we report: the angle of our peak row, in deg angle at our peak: 1416 deg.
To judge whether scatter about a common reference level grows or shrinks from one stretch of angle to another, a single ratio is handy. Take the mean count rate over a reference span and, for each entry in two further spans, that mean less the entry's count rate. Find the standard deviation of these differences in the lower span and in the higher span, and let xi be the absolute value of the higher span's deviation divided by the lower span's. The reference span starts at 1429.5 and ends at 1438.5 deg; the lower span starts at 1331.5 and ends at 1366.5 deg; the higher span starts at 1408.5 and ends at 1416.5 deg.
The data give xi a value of 0.2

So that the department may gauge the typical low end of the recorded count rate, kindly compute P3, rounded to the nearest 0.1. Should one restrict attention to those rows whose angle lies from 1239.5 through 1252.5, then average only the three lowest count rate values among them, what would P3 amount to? 7.8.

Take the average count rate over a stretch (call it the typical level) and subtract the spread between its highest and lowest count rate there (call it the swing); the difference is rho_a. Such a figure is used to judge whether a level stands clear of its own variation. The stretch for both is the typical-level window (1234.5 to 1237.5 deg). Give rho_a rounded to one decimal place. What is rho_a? 8.4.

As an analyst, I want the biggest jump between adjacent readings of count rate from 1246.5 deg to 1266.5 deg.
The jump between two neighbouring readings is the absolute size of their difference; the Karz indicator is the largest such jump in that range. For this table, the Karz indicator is 0.82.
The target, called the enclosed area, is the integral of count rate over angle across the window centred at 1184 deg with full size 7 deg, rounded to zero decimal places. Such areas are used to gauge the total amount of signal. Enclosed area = 92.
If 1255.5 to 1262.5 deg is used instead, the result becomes 54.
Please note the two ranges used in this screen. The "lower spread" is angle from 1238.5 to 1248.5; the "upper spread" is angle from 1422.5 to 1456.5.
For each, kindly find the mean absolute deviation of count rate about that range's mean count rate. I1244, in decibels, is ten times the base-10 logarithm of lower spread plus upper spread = -4.0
